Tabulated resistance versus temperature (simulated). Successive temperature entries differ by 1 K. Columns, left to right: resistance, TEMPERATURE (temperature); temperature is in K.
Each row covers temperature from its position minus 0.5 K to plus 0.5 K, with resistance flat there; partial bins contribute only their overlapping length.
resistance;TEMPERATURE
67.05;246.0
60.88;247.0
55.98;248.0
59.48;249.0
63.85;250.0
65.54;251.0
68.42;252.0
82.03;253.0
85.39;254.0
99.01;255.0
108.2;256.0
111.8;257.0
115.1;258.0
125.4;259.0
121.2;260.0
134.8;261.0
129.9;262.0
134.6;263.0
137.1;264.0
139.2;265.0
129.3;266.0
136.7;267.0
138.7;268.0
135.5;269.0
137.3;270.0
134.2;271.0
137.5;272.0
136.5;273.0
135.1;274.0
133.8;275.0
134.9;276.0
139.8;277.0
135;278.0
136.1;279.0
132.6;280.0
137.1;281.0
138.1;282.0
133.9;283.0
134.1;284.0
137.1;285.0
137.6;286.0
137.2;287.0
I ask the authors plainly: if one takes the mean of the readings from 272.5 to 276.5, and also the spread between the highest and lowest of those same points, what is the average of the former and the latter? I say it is 68.9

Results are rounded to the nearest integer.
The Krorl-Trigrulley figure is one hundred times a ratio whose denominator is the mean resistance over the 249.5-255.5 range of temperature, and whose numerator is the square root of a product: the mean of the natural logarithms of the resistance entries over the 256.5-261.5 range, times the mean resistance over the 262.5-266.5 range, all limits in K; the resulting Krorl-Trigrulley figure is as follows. 33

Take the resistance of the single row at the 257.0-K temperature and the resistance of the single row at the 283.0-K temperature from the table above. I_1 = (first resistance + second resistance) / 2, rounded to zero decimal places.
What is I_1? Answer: 123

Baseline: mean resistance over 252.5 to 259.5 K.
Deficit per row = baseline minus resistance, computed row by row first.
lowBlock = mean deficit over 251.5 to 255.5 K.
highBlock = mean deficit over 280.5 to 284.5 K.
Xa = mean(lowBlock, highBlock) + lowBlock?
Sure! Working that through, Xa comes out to 14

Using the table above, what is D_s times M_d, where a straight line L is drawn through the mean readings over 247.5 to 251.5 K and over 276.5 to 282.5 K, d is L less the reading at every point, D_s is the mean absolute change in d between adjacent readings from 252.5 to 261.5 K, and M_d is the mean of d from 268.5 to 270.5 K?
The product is -144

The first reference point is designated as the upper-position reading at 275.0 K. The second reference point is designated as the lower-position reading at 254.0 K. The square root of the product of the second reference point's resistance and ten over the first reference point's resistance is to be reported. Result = 2.53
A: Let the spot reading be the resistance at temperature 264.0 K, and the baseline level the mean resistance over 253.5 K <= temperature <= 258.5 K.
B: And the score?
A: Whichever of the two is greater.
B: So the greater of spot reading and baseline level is 137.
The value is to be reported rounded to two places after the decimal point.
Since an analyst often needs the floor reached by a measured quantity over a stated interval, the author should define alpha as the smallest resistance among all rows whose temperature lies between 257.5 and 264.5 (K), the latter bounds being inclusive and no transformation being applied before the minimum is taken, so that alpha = 115.10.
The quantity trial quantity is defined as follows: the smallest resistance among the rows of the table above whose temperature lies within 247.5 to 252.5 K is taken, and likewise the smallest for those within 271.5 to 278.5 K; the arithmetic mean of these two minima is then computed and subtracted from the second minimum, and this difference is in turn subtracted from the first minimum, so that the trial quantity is 17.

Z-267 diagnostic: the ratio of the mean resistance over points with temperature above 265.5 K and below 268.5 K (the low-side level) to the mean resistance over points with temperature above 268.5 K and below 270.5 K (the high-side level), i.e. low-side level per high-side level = 1.0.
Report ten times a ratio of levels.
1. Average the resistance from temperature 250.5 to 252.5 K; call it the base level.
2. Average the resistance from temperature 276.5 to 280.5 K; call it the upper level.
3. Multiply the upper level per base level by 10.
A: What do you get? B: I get 20.3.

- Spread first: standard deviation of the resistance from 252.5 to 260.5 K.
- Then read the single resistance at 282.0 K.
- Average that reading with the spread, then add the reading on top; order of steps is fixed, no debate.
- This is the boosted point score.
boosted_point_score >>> 215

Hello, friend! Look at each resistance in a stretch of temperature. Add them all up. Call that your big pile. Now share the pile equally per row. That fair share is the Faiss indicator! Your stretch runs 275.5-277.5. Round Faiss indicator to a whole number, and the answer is 137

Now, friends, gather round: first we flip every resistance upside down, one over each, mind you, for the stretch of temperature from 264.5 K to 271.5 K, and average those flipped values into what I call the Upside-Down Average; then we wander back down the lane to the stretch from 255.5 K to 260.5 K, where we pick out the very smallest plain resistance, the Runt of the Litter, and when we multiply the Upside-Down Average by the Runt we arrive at 0.80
